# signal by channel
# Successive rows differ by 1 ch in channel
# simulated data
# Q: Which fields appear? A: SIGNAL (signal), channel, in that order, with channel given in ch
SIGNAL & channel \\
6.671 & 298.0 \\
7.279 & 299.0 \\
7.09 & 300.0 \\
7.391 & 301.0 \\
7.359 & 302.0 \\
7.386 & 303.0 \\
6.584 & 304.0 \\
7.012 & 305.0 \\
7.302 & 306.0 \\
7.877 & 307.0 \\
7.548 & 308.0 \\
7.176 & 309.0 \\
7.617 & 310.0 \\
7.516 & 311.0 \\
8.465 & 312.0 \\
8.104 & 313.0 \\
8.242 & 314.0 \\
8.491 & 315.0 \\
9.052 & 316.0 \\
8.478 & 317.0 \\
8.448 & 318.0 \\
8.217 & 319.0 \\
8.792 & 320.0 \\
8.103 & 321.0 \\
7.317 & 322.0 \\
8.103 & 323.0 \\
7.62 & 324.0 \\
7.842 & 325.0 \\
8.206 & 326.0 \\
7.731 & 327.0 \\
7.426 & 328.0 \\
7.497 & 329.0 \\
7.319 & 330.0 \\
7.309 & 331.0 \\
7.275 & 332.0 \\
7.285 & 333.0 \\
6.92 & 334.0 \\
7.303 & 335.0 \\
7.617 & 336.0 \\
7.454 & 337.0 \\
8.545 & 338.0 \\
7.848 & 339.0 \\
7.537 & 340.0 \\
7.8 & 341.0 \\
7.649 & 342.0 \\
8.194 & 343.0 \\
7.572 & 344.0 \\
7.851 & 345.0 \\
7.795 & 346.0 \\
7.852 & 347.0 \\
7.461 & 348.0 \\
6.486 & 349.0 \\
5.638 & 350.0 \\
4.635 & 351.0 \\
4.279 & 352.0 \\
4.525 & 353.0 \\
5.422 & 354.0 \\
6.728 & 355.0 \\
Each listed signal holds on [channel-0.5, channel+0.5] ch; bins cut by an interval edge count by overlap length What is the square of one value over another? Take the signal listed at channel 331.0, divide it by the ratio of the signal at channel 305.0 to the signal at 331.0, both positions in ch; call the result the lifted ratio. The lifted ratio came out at 7.6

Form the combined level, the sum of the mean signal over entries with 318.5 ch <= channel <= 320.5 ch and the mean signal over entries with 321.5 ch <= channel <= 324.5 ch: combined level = 16.2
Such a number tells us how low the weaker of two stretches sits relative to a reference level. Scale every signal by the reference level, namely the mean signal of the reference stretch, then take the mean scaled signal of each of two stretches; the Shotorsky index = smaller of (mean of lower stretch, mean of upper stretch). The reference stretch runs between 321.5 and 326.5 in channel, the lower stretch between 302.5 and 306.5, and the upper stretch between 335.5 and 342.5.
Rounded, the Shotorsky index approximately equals 0.90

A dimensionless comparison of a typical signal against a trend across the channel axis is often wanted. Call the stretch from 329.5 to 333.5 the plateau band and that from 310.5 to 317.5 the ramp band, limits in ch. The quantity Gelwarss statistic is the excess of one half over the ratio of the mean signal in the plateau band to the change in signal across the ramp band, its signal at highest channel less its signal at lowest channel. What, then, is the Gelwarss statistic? -7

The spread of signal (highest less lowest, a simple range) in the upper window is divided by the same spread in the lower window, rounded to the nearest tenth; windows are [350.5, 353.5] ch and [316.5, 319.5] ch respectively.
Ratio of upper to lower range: 1.4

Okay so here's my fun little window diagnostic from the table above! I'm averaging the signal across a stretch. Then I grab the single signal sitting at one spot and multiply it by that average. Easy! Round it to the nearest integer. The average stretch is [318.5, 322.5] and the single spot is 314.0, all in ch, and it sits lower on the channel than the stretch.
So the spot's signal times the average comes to 67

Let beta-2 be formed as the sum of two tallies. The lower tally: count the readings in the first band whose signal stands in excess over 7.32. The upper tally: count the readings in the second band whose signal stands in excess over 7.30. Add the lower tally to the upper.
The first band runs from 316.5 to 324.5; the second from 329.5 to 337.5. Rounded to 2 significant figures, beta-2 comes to 12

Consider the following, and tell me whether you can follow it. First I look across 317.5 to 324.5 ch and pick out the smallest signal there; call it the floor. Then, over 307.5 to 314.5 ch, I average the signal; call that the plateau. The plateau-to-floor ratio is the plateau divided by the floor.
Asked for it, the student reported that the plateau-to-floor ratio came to 1.07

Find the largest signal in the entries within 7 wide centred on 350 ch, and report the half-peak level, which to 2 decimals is 3.93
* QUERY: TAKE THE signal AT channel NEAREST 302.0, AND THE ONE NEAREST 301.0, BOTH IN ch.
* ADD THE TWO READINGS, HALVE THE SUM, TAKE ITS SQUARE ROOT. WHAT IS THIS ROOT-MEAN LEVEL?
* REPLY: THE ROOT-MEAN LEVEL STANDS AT 2.72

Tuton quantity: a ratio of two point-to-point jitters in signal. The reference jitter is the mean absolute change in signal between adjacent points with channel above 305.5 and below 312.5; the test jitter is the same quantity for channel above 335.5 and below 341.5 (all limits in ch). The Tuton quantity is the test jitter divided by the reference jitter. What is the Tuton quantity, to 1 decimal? 1.1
